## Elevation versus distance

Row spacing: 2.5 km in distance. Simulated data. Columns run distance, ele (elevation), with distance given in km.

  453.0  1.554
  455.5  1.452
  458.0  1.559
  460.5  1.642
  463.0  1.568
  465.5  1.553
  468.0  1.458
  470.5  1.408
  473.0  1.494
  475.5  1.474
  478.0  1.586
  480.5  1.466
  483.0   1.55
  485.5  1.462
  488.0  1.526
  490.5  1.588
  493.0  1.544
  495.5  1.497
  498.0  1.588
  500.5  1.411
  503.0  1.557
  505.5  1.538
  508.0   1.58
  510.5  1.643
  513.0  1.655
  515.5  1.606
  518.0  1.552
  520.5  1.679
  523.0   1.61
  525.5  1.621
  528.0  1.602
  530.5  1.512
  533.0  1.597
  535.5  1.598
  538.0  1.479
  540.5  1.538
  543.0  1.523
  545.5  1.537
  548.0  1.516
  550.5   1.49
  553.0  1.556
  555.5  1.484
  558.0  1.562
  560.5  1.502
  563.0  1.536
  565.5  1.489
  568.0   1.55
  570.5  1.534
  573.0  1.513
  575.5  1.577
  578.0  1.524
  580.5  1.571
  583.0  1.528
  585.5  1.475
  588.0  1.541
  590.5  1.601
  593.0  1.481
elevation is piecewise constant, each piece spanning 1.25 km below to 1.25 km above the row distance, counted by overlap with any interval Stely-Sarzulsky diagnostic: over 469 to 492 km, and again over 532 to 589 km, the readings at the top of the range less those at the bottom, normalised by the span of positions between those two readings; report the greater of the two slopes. 0.009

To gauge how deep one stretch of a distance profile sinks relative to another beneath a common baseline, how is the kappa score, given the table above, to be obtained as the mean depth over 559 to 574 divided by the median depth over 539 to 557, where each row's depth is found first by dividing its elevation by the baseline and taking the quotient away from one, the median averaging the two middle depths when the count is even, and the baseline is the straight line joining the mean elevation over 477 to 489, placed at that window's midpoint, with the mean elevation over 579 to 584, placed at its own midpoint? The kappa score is 1.7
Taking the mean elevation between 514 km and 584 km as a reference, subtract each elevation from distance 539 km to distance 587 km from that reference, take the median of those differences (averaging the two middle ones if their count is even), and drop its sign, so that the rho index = 0.022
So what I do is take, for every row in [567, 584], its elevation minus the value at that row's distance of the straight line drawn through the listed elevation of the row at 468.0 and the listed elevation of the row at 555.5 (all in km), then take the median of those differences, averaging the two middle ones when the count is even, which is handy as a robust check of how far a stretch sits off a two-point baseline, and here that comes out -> 0.046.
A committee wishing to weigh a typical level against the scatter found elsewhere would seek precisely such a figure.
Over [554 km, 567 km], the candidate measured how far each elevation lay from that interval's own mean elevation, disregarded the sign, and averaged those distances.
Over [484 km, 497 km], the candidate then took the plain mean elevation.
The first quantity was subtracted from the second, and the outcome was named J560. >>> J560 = 1.50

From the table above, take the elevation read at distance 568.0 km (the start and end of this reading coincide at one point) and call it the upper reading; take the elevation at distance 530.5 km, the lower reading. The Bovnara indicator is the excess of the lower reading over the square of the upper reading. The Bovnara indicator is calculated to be -0.89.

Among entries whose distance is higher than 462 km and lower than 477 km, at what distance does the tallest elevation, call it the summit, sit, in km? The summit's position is 463.0 km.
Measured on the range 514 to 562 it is 520.5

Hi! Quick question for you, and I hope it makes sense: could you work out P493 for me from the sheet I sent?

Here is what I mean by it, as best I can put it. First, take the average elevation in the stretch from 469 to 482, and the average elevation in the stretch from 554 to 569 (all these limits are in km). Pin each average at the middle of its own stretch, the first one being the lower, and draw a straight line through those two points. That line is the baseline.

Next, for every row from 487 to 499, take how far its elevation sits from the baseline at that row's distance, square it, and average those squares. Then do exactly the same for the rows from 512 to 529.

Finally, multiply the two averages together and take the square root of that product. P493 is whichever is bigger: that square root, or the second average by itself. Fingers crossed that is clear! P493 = 0.014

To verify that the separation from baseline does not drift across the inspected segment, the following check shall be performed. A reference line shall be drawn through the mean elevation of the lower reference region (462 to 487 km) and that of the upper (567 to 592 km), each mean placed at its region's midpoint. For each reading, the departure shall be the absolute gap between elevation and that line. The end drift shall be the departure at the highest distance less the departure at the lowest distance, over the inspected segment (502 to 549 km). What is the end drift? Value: -0.03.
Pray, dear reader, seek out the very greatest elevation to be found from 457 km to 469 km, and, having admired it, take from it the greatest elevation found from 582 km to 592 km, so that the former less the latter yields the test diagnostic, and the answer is 0.041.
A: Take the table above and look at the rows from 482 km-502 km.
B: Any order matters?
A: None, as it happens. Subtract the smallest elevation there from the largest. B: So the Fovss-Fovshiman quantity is 0.177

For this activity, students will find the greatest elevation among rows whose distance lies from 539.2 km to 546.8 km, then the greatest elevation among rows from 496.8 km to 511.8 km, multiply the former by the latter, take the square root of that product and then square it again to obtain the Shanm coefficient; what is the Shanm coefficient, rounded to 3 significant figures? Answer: 2.53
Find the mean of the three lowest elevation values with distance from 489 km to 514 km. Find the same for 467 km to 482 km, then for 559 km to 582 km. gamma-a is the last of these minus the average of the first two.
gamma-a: 0.04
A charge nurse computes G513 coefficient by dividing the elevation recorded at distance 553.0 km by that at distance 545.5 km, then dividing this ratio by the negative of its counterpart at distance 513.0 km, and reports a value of -0.612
